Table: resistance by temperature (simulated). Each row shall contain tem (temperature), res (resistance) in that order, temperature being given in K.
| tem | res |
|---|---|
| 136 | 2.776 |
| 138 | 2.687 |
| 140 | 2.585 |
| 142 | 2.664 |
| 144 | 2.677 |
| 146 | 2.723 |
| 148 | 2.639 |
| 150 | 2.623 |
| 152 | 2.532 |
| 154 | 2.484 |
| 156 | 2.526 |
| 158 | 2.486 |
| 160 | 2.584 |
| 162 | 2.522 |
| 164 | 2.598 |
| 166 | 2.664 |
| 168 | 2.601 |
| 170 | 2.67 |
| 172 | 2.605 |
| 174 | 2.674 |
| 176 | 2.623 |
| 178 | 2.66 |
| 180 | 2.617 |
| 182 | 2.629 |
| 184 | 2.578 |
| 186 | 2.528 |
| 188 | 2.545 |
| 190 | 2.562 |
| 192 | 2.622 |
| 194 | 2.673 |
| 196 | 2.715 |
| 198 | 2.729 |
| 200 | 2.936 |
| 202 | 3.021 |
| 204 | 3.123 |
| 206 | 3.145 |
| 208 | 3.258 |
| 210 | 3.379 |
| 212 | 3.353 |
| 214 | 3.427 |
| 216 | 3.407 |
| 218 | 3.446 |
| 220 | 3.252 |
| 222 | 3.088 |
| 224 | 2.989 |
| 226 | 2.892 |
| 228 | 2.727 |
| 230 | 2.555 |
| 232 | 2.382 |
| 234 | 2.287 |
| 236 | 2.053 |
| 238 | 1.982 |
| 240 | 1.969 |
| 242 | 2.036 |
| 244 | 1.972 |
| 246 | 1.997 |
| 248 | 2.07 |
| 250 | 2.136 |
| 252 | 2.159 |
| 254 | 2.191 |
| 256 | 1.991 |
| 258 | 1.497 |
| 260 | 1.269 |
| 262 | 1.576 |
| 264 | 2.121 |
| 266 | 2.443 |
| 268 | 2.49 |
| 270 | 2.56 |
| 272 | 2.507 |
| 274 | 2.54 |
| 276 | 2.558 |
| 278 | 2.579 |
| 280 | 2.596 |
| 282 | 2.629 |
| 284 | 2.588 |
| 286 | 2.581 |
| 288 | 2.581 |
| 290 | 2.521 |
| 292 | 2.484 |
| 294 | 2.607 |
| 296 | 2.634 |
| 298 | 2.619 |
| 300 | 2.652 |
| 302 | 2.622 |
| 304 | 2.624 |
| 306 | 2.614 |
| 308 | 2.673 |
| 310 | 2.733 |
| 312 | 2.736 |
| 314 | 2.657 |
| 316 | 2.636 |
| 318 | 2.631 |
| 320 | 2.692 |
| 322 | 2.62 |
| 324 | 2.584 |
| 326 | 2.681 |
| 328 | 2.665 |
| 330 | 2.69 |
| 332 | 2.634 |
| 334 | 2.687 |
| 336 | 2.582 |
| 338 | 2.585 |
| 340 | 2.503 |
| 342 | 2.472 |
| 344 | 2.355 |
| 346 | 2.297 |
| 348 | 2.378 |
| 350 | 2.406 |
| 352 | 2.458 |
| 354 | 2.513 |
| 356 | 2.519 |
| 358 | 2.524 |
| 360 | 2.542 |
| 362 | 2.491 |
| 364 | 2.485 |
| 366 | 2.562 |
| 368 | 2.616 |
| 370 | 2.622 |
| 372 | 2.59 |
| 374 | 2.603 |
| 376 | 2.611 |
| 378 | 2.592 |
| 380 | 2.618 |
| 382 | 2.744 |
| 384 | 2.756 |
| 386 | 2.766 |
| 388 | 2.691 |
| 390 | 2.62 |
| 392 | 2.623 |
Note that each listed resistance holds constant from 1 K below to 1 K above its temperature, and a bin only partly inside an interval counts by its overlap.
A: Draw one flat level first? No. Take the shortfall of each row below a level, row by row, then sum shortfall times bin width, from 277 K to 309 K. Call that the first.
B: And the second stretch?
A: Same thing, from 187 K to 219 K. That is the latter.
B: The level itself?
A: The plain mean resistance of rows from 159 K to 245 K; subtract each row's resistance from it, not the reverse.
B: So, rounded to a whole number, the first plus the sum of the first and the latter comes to -2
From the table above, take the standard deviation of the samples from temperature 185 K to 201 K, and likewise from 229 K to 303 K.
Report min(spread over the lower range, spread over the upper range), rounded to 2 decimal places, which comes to 0.13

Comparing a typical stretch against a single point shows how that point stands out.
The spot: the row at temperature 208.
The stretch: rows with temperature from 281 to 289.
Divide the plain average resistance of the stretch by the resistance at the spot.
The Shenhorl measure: 0.80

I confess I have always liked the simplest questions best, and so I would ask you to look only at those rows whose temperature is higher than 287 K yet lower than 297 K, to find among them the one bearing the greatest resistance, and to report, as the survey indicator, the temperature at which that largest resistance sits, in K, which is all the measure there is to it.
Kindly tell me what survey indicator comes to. 296 K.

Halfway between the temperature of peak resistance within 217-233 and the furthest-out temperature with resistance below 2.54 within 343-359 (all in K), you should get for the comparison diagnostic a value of 288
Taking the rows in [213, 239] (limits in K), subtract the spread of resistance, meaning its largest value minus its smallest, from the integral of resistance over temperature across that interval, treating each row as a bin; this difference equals 71.5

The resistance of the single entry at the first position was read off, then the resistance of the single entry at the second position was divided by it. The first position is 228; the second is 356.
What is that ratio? 0.92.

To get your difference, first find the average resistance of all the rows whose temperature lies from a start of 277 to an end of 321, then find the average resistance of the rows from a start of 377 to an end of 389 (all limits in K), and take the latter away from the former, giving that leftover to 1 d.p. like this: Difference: -0.1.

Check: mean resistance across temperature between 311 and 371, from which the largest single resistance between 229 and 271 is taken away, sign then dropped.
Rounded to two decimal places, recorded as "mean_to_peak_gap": 0.00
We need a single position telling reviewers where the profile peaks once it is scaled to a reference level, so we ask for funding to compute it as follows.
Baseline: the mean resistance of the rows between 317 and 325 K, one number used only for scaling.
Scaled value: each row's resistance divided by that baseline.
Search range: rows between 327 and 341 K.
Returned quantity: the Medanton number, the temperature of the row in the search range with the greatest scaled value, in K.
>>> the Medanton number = 330 K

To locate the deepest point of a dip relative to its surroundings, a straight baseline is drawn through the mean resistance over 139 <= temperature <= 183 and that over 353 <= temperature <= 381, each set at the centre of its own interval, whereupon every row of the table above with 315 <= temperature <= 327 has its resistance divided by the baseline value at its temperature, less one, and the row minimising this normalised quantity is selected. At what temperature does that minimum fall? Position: 324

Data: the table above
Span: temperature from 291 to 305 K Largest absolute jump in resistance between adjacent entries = 0.12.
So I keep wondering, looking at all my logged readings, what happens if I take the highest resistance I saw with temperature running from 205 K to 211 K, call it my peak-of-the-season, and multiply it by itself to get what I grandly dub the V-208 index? 11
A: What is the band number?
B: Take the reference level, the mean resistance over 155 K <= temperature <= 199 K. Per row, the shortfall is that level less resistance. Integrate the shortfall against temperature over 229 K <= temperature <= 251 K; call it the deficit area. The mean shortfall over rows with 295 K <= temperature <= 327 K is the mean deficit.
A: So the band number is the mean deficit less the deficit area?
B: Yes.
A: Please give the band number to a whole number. -11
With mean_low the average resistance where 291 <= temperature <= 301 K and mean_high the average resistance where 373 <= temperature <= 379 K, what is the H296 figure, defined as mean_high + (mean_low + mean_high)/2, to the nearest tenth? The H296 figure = 5.2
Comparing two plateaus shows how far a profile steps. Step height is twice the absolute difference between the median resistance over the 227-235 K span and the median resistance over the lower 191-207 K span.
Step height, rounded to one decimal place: 0.7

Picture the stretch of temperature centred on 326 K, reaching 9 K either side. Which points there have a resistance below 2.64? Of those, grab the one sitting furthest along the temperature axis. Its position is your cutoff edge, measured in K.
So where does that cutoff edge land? 332 K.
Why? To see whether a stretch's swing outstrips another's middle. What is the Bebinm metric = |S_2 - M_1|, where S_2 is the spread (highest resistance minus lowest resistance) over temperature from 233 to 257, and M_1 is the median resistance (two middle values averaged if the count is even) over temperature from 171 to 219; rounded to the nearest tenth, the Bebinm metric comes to 2.4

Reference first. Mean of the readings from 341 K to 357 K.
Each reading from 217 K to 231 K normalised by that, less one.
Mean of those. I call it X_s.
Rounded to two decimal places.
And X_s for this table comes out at 0.23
